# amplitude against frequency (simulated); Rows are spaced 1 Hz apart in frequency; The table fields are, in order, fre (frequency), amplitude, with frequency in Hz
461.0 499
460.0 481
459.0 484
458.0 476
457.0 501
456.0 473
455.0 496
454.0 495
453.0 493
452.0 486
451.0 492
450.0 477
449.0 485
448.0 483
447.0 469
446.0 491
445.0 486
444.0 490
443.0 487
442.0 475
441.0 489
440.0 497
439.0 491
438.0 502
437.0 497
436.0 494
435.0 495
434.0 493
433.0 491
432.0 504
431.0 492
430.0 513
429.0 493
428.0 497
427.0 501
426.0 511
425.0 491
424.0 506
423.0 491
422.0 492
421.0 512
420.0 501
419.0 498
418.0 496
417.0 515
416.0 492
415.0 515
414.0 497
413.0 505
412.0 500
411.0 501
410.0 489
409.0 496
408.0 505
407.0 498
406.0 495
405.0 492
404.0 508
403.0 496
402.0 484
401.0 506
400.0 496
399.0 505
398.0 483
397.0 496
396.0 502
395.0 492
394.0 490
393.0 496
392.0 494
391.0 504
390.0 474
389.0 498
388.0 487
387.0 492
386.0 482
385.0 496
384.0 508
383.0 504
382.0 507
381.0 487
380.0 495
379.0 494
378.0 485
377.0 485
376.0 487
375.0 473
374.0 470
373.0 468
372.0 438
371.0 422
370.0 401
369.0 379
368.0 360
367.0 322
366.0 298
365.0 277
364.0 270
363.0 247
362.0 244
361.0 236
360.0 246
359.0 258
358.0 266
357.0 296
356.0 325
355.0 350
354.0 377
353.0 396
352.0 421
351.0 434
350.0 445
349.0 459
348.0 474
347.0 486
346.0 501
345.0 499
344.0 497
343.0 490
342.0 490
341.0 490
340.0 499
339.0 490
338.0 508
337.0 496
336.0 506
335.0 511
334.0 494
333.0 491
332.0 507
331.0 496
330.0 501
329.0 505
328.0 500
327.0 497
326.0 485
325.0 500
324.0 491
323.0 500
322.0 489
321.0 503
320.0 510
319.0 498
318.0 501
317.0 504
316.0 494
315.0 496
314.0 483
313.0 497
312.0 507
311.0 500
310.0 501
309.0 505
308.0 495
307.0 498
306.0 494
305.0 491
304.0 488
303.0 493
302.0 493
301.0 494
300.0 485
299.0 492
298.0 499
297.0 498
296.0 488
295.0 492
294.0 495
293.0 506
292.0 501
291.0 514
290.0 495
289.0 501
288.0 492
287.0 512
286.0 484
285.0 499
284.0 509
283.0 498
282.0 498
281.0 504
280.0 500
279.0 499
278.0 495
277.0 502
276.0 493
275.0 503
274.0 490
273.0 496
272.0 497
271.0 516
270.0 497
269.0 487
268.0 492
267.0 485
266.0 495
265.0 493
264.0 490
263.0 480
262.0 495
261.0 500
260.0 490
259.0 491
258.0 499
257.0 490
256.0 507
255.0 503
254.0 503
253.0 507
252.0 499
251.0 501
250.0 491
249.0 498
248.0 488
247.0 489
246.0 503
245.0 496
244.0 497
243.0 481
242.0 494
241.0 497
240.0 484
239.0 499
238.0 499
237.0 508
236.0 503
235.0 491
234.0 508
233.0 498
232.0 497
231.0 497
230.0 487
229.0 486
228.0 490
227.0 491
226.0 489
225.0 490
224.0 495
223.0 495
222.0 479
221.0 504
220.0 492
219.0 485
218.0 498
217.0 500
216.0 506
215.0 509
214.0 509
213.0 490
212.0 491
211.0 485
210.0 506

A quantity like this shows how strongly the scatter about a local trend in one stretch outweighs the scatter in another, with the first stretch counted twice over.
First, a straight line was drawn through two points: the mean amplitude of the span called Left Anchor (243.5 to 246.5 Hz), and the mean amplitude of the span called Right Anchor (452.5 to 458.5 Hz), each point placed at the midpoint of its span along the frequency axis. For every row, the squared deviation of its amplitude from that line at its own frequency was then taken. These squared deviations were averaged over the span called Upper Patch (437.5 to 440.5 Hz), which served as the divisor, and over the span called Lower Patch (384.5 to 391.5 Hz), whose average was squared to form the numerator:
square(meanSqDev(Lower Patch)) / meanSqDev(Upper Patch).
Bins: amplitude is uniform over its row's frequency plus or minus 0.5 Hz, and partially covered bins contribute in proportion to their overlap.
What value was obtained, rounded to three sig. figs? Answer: 127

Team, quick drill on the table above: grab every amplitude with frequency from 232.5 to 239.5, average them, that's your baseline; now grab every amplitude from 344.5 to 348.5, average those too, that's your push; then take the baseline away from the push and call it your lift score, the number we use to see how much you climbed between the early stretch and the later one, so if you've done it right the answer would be -11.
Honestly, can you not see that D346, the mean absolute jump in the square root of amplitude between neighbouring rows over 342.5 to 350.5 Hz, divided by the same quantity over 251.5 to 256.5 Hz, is 2.46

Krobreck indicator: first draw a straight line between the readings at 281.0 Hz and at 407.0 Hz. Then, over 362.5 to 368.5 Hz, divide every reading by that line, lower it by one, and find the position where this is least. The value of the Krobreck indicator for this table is 363.0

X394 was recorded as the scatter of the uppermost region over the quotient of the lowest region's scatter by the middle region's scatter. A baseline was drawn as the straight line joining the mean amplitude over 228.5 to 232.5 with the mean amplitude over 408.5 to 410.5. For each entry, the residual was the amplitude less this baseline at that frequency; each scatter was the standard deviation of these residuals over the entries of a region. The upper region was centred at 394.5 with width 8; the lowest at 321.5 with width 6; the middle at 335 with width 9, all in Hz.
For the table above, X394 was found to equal 7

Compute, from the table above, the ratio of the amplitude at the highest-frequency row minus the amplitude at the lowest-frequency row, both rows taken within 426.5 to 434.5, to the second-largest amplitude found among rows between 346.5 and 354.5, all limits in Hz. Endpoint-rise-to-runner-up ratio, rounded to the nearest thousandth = -0.017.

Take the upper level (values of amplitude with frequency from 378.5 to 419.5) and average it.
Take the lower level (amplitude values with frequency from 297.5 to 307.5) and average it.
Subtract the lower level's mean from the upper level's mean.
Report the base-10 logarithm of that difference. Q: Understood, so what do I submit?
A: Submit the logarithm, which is 0.616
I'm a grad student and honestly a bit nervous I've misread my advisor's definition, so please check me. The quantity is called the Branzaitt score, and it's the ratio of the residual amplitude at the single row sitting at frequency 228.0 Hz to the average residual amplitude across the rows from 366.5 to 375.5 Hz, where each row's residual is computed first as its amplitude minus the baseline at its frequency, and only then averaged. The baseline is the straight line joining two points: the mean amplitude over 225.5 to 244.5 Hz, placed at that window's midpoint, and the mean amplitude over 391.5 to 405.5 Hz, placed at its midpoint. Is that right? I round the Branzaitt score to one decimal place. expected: 0.1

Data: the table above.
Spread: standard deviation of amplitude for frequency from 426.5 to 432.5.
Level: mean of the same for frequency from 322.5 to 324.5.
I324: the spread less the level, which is -488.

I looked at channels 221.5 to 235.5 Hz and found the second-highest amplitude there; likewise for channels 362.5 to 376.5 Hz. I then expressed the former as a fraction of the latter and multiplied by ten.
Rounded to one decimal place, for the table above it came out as 10.5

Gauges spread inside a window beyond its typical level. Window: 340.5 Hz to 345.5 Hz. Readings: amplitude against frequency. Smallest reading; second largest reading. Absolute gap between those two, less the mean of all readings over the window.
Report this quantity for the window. -486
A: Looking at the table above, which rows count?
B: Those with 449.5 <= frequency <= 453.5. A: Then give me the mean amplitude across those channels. 487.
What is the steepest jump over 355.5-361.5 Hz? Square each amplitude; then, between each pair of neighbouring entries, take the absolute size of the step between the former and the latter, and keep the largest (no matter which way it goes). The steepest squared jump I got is 18009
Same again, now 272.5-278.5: 12909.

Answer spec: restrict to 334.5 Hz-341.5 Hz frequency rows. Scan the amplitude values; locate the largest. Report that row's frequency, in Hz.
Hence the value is 335.0 Hz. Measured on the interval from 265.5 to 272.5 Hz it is 271.0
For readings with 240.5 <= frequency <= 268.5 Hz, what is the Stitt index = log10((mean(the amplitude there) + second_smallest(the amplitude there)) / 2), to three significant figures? 2.69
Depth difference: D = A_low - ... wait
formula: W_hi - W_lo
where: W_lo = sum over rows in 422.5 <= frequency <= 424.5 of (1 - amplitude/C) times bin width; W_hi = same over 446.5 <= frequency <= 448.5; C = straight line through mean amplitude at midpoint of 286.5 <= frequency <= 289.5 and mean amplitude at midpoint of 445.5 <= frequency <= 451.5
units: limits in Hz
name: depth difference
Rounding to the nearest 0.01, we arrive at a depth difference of 0.08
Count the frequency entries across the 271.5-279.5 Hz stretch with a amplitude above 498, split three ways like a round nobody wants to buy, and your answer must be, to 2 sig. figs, 1.0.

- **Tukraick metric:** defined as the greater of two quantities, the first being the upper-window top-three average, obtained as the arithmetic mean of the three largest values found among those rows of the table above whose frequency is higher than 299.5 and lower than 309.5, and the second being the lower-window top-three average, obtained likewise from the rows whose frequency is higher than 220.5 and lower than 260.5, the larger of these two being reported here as 508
